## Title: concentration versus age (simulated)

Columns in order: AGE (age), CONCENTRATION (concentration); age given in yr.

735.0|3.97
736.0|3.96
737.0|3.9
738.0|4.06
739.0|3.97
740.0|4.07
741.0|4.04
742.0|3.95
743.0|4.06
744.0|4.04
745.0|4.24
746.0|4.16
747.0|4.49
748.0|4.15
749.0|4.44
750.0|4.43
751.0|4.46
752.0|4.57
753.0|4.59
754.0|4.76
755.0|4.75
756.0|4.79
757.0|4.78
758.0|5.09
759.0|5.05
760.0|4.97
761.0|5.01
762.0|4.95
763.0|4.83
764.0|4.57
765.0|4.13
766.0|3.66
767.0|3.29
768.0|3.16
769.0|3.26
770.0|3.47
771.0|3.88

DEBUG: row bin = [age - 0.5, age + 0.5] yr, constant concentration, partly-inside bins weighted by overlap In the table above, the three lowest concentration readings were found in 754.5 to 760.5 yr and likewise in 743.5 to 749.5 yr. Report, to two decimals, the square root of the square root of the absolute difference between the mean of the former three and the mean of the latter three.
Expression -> 0.90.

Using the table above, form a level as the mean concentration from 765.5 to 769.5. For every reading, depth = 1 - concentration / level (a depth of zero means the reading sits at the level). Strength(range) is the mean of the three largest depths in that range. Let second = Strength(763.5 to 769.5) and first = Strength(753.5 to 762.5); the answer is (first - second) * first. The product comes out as 0.19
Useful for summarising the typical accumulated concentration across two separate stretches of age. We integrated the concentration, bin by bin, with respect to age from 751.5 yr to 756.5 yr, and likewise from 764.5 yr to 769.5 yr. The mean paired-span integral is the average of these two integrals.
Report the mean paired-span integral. 20.5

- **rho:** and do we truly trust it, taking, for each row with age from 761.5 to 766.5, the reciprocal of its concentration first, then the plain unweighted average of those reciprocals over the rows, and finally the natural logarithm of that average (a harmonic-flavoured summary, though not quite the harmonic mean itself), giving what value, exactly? -1.48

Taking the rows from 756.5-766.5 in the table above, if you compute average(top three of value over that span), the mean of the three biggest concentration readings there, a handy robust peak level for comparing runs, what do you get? 5.05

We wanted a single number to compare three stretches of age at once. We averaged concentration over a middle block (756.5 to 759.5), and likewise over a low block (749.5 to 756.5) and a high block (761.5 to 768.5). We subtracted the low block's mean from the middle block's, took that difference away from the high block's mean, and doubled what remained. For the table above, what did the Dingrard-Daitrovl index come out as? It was 7.46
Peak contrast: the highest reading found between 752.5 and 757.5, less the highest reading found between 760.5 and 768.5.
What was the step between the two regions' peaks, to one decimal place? -0.2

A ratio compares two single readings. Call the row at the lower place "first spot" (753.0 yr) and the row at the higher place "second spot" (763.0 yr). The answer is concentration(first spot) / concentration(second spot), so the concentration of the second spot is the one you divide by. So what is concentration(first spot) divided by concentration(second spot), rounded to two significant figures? 0.95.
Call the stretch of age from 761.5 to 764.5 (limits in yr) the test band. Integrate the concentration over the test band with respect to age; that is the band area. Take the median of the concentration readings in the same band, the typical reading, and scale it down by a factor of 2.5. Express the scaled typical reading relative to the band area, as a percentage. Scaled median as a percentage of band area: 13.5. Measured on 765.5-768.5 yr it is 13.0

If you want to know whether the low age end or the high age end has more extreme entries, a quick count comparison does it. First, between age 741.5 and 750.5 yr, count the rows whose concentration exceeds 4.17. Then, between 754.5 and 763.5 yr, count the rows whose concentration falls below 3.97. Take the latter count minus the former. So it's -4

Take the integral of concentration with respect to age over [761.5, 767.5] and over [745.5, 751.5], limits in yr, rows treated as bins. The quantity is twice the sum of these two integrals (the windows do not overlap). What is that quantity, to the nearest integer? 103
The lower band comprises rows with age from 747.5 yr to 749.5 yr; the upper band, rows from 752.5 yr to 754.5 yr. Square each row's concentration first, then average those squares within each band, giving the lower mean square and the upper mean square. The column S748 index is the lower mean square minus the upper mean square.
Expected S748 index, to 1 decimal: -3.4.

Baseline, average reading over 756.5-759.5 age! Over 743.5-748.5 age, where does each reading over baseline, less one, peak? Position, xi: 747.0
